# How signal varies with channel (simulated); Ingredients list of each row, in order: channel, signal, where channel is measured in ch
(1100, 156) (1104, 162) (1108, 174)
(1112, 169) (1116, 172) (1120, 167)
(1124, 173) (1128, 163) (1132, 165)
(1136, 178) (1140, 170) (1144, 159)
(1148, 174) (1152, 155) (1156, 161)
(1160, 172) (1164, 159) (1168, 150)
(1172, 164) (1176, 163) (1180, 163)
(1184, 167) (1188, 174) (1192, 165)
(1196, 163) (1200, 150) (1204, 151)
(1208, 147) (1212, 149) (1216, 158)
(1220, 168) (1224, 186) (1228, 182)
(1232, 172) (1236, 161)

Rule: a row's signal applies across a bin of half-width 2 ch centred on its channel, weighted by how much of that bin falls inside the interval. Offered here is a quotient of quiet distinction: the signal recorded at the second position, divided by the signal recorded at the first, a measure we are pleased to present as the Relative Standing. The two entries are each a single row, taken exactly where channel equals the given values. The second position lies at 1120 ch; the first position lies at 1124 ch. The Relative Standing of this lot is 0.97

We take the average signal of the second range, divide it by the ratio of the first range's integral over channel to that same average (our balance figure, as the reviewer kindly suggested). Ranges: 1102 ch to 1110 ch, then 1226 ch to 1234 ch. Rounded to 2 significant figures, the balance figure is 23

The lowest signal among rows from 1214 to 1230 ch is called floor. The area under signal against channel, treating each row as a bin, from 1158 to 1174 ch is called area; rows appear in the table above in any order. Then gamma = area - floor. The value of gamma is 2422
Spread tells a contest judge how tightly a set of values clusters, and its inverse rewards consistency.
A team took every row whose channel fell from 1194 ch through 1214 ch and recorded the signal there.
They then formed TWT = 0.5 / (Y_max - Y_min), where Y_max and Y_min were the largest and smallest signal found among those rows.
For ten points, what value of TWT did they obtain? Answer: 0.031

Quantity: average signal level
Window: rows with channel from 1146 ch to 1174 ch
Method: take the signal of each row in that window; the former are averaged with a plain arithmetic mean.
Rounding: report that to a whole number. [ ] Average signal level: 162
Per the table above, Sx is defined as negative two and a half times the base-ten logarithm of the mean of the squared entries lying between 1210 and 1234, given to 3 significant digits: -11.1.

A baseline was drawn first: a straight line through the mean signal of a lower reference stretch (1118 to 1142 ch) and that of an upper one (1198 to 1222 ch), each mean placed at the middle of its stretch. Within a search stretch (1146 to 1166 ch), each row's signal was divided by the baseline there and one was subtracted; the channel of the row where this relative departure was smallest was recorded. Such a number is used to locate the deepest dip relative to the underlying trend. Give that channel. 1152 ch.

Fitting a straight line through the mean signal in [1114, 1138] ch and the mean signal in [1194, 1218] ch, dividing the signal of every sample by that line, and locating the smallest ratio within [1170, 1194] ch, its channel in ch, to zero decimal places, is 1176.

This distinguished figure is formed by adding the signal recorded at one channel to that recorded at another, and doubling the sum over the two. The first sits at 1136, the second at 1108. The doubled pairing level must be 704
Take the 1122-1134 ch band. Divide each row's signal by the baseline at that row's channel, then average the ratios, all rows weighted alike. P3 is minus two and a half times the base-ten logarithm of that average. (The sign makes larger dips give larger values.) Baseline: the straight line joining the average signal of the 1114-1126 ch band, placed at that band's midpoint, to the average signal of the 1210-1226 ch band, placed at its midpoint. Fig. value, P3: 0.021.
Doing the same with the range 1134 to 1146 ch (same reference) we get 0.004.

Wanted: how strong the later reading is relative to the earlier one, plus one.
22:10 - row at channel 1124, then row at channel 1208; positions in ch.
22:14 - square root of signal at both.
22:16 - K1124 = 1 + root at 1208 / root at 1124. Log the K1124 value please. 1.92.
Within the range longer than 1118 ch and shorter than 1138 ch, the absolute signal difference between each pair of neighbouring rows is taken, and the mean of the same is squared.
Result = 60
